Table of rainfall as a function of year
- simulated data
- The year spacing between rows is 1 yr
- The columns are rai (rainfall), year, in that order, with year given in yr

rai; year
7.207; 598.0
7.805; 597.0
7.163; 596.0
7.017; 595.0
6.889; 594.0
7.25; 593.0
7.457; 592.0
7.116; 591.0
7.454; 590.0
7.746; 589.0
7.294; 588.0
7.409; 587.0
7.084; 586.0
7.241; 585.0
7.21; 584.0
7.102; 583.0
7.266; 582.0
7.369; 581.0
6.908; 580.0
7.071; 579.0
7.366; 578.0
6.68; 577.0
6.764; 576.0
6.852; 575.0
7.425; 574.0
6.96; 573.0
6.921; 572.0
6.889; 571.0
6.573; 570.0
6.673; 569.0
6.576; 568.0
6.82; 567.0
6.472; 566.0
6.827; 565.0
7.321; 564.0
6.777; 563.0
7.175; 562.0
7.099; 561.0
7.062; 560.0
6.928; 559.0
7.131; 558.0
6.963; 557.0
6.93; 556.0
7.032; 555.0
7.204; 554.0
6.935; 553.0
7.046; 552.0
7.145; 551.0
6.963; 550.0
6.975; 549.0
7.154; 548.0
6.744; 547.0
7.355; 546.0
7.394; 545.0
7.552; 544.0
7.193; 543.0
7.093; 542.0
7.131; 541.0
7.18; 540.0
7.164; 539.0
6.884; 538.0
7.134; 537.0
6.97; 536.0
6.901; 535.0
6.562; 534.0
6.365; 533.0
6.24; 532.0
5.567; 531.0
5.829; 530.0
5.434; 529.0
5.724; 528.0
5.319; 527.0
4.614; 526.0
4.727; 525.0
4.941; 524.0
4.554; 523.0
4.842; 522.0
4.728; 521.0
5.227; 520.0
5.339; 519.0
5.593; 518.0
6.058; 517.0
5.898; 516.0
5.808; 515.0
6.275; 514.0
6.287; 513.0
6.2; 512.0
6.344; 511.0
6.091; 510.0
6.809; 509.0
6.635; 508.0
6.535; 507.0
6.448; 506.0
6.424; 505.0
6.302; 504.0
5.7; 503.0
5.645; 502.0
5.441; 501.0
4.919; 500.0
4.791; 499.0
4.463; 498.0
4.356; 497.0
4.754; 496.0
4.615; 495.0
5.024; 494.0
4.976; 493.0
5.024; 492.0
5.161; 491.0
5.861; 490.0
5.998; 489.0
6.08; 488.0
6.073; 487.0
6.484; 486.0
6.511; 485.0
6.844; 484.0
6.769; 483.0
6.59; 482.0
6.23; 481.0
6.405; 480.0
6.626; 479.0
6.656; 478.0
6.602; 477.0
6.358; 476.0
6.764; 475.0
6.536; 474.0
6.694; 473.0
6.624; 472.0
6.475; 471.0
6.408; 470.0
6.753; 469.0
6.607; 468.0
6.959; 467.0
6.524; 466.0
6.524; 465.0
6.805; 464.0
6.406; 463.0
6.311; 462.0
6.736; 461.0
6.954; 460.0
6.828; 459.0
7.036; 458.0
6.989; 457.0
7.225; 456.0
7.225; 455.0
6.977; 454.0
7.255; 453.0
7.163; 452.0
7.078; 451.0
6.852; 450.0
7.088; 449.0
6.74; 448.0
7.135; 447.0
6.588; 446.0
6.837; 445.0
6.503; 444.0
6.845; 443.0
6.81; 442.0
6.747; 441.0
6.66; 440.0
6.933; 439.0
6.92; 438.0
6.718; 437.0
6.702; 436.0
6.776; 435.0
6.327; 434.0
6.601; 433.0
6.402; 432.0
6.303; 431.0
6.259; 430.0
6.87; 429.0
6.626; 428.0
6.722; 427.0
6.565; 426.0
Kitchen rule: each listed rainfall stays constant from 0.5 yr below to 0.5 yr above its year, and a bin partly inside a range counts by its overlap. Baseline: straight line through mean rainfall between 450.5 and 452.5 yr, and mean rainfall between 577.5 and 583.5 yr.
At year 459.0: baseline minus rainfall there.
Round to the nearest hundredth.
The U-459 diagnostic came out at 0.30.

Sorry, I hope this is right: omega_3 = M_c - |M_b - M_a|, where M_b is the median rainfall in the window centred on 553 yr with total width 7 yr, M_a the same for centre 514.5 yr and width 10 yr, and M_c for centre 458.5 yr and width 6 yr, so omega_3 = 6.0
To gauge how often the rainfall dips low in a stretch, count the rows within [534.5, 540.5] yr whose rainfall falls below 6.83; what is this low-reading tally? 0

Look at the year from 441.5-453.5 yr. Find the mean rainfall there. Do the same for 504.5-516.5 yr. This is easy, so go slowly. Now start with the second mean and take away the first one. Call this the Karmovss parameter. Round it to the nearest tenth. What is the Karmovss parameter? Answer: -0.6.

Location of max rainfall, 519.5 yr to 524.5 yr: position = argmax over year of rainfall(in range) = 520.0 yr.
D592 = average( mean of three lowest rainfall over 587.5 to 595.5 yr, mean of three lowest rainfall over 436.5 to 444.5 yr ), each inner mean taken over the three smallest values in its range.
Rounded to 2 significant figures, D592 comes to 6.8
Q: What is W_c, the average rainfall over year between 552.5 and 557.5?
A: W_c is 7.0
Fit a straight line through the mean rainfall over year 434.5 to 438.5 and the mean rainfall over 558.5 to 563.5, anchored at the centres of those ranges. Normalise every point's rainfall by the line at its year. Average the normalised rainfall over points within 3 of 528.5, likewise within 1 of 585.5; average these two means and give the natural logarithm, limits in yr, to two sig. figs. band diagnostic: -0.11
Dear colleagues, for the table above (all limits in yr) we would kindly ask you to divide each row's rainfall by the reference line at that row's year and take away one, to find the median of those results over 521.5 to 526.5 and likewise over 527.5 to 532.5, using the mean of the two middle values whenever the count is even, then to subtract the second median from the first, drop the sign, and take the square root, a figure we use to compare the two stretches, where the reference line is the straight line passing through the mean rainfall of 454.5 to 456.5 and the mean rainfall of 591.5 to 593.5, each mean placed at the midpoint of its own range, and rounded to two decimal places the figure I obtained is 0.37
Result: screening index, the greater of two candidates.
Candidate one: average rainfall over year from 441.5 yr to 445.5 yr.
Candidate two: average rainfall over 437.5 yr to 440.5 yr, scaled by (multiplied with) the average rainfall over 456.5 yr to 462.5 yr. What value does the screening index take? 46.6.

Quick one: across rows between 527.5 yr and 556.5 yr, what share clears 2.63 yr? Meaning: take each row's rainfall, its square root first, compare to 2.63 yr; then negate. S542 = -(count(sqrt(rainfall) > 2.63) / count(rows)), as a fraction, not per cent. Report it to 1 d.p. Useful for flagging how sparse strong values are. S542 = -0.7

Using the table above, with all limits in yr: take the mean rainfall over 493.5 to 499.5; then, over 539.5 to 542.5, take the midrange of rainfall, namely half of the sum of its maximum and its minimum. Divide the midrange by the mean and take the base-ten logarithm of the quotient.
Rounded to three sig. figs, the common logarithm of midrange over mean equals 0.184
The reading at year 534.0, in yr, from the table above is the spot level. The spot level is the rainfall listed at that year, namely 6.562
